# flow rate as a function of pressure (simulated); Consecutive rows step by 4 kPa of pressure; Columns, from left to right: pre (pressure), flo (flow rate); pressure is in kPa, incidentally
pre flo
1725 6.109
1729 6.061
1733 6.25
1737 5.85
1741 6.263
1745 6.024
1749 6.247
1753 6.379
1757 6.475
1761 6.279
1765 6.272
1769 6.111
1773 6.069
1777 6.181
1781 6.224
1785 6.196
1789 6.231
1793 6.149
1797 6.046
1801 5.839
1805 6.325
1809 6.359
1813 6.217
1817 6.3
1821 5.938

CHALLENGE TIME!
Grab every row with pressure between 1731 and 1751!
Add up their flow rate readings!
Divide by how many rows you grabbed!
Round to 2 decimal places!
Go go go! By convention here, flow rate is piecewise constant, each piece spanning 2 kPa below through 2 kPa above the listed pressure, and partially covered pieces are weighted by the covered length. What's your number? 6.13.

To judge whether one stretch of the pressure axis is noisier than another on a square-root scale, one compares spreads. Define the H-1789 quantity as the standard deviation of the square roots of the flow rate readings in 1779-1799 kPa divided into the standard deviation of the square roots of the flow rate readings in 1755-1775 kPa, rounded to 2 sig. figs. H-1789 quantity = 2.1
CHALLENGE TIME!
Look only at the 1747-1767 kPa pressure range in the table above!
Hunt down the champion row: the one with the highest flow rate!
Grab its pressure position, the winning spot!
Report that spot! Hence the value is 1757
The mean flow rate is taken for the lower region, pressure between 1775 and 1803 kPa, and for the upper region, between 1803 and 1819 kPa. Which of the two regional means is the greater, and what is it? 6.30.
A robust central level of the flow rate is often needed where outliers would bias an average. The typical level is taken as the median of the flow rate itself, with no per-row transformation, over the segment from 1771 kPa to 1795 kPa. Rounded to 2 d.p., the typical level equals 6.19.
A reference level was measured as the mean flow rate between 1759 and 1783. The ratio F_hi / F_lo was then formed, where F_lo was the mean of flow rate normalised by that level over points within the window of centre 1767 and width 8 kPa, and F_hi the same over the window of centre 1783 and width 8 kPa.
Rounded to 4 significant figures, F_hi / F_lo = 1.003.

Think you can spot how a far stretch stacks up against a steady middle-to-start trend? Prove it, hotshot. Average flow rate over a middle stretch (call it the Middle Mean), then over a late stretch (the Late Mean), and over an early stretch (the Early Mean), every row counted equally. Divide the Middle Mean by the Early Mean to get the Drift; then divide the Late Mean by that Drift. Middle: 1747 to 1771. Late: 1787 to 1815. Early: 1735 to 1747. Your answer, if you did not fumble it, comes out 5.92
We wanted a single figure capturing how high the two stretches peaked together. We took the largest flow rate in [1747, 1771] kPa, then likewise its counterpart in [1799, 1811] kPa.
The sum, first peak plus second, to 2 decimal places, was 12.83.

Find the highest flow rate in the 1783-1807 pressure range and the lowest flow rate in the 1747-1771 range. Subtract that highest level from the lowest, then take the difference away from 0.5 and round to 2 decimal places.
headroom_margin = 0.71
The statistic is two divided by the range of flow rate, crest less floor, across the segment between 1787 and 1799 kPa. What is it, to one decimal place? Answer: 10.8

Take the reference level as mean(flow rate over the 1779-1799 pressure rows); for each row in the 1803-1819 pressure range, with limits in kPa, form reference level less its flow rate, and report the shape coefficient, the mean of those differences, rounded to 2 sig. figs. -0.13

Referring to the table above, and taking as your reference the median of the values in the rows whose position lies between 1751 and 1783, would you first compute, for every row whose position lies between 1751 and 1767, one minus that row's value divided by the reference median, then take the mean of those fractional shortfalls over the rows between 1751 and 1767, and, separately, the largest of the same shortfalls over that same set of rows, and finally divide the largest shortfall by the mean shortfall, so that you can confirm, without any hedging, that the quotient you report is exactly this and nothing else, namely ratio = 0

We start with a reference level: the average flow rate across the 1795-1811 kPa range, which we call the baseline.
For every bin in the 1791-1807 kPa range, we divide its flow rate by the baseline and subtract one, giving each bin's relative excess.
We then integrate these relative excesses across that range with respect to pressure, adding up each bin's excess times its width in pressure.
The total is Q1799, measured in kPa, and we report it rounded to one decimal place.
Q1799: -0.1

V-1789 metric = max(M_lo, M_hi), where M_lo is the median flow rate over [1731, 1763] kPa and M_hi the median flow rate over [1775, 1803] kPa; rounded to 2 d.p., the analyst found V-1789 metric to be 6.26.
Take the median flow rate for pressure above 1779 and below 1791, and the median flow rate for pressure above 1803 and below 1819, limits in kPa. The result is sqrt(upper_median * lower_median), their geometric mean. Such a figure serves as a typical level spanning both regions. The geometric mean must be 6.27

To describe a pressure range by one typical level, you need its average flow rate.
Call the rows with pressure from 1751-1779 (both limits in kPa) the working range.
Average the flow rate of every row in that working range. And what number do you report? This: 6.25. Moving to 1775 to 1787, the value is 6.20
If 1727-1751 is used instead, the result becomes 6.12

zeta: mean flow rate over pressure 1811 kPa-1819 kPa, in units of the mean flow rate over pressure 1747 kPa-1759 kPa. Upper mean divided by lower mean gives 0.98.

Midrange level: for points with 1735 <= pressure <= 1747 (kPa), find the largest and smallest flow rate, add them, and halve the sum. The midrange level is 6.06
